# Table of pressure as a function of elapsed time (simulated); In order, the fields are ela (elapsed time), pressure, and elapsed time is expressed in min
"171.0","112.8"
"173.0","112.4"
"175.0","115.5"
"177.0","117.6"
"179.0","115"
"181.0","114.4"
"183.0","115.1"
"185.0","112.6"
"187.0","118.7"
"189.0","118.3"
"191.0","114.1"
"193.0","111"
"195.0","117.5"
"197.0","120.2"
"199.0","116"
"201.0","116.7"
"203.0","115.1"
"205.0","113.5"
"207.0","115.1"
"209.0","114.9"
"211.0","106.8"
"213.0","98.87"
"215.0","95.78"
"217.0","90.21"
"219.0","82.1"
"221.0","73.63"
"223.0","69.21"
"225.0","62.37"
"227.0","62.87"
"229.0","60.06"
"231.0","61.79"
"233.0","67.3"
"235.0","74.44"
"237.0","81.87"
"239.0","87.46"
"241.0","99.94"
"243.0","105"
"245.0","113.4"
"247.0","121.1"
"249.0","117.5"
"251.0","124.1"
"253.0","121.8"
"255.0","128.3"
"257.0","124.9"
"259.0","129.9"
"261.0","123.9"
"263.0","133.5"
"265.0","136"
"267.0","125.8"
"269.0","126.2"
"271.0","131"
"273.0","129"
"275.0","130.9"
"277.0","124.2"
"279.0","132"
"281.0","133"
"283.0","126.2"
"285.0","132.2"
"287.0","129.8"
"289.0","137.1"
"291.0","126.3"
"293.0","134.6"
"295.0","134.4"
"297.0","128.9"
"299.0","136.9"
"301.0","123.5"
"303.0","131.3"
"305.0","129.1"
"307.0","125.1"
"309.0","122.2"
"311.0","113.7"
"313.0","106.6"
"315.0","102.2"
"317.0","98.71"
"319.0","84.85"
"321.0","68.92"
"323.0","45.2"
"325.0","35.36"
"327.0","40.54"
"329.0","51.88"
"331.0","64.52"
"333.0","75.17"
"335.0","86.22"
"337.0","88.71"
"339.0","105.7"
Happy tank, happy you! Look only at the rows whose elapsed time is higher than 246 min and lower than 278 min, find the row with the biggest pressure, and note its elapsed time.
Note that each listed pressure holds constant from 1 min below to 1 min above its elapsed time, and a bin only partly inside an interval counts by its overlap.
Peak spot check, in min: 265.0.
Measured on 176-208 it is 197.0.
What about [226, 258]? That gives 255.0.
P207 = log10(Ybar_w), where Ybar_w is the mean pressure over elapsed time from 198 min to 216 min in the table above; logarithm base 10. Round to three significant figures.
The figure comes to 2.04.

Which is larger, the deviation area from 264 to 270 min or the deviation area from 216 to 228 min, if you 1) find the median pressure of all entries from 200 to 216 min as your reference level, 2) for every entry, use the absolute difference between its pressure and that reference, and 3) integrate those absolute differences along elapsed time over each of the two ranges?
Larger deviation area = 490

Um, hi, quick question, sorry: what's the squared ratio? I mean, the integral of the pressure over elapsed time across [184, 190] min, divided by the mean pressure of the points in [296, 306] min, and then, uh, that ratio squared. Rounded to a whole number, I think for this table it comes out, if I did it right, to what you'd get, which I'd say 29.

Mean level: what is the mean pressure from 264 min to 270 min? 129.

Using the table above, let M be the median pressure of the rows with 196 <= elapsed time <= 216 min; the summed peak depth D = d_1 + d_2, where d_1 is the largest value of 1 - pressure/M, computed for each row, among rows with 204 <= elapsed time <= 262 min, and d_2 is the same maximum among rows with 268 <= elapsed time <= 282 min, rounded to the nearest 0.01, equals 0.40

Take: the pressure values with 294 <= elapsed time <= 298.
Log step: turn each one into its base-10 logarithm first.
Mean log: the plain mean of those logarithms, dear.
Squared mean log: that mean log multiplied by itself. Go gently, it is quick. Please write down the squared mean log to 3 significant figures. 4.49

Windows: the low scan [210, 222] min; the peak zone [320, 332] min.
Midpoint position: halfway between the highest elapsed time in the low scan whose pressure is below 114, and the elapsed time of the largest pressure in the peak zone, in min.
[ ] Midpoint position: 271 min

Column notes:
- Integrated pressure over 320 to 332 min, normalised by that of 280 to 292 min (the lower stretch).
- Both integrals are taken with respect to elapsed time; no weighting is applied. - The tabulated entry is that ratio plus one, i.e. 1.4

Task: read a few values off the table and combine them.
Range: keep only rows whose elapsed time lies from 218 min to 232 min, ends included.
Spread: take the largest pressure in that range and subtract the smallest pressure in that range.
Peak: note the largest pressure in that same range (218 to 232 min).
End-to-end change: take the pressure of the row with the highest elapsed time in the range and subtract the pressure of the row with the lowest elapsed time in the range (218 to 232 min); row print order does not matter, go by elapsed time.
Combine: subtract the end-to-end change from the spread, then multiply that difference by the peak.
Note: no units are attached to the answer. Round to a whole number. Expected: 3477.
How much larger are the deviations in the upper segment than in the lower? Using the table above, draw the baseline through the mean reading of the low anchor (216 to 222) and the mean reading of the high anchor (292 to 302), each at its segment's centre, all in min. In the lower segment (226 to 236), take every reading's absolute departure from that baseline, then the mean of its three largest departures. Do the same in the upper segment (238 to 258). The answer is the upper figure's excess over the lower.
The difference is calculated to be -5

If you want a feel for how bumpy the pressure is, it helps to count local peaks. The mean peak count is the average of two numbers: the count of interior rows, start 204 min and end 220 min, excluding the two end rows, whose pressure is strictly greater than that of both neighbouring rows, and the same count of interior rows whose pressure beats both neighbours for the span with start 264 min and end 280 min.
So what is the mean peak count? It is 1.50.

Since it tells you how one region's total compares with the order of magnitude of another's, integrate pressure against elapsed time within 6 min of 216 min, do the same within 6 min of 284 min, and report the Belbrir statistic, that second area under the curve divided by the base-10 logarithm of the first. 520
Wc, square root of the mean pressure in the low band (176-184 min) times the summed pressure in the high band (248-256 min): 238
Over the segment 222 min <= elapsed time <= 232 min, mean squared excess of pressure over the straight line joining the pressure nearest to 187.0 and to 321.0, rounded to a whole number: 1653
